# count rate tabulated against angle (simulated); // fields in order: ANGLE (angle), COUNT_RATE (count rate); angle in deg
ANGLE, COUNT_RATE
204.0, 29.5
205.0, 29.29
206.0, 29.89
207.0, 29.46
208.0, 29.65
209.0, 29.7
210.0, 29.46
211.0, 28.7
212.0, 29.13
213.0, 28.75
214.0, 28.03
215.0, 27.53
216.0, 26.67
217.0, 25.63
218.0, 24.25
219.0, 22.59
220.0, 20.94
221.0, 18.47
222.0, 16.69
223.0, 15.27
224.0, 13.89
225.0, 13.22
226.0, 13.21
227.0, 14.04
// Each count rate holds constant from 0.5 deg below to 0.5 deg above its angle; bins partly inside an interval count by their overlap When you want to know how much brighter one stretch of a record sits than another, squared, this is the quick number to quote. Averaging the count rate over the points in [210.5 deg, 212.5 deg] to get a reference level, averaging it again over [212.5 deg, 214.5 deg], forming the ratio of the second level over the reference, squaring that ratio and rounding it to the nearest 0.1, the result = 1.0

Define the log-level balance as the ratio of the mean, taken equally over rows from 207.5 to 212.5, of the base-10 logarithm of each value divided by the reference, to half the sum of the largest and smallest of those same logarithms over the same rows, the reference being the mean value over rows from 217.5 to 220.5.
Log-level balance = 1.02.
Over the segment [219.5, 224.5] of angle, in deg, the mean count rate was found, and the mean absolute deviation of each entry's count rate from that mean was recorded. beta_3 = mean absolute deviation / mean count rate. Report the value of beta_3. 0.12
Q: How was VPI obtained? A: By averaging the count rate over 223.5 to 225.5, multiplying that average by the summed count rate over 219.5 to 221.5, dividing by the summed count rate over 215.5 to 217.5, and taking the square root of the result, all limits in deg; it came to 3.2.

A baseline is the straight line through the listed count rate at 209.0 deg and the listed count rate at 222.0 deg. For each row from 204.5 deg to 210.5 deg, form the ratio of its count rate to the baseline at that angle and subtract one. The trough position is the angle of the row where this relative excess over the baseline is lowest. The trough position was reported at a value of 205.0 deg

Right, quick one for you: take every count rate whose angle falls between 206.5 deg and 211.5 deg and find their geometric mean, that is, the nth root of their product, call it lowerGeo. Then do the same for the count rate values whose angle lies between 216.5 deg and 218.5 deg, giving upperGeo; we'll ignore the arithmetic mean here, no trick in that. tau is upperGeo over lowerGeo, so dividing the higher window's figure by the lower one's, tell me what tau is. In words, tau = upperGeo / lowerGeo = 0.85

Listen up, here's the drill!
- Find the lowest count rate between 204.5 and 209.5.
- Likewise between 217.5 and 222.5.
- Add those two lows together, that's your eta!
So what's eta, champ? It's 46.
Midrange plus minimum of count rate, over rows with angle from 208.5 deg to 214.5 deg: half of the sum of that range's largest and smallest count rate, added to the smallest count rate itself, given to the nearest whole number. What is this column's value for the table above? 57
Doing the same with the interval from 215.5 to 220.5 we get 45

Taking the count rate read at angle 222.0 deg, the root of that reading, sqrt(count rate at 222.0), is 4.1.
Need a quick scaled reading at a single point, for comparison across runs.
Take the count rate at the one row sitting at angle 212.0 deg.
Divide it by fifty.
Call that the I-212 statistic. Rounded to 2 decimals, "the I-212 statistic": 0.58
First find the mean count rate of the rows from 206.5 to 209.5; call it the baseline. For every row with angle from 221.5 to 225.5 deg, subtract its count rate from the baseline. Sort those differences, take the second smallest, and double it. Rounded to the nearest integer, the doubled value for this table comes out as 29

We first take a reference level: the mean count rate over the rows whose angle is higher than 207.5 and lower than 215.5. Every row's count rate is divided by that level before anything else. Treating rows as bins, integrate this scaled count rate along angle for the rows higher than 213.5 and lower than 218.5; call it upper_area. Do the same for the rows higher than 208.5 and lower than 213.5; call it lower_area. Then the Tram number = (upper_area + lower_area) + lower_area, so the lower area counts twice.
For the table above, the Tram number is 14.7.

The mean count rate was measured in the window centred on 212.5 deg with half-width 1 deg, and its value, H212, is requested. 28.9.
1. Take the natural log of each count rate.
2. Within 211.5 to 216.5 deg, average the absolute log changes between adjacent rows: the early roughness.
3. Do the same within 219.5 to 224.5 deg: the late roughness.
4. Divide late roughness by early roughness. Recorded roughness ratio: 4.7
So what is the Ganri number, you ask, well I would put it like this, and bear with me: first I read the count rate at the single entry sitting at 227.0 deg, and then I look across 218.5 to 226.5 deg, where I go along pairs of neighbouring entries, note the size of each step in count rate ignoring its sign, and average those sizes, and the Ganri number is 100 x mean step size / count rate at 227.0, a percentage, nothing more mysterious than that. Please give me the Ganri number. 10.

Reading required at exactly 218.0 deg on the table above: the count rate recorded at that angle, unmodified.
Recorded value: 24.25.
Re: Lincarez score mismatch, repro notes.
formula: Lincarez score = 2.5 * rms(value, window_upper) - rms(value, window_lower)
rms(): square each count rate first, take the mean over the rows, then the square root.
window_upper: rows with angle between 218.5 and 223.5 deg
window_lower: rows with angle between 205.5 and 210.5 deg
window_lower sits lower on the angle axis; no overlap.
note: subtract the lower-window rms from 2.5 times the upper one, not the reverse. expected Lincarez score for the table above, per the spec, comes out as 18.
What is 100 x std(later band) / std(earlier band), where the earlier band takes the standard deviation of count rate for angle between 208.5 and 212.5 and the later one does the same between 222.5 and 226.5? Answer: 224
